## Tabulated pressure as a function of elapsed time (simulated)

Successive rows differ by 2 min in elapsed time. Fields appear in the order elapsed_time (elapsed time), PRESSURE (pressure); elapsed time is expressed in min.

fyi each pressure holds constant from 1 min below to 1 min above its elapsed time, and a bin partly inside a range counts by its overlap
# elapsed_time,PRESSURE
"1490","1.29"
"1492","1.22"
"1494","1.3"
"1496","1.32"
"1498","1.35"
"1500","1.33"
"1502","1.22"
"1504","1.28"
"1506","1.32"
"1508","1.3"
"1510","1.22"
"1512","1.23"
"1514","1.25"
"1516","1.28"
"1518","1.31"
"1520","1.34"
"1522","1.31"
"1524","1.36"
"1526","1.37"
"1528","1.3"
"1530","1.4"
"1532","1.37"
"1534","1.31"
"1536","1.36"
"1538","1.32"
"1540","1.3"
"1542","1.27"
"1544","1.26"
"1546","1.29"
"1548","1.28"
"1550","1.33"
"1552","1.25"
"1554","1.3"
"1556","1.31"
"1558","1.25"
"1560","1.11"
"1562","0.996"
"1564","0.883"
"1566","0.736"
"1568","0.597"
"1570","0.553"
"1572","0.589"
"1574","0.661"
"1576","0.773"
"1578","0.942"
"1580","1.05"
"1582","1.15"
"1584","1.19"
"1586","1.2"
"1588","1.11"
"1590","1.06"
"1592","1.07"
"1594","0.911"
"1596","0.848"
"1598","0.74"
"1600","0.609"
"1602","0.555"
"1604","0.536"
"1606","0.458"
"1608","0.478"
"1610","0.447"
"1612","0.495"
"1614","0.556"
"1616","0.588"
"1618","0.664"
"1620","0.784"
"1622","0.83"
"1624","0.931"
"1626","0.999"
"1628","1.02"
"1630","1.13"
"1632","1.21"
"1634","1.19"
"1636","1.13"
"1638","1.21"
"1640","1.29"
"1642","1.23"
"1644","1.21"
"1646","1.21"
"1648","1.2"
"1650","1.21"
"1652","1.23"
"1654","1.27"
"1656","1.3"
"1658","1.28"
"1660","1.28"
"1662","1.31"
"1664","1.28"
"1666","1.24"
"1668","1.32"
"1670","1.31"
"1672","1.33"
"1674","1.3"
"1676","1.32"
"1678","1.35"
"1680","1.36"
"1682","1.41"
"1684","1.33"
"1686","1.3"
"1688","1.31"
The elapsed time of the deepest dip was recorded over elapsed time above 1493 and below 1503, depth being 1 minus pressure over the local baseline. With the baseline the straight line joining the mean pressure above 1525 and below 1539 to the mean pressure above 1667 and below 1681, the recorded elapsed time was 1502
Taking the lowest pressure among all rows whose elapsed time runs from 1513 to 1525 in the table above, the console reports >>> 1.25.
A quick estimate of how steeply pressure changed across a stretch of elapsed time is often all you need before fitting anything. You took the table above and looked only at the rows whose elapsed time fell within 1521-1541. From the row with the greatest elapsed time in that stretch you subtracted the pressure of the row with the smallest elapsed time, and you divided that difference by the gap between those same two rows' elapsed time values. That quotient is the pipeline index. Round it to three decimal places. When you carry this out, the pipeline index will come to -0.001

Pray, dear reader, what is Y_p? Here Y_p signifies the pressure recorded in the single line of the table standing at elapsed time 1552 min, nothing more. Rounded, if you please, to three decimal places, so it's 1.250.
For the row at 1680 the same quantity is 1.360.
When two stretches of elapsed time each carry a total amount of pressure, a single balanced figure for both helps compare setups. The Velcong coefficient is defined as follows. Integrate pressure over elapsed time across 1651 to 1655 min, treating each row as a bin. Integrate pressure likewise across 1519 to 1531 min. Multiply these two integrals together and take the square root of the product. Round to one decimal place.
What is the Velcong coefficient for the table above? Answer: 9.0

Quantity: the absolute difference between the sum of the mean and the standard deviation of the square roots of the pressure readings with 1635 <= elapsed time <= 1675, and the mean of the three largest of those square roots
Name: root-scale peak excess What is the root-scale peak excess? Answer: 0.005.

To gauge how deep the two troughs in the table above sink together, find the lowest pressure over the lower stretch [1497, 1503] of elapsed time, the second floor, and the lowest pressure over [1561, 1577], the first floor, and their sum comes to 1.8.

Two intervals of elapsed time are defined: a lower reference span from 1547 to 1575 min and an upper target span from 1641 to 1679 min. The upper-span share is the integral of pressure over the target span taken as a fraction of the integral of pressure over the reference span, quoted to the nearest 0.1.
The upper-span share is 1.7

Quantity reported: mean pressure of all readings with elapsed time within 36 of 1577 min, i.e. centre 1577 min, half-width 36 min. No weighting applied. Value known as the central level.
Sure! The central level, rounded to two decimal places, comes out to 0.92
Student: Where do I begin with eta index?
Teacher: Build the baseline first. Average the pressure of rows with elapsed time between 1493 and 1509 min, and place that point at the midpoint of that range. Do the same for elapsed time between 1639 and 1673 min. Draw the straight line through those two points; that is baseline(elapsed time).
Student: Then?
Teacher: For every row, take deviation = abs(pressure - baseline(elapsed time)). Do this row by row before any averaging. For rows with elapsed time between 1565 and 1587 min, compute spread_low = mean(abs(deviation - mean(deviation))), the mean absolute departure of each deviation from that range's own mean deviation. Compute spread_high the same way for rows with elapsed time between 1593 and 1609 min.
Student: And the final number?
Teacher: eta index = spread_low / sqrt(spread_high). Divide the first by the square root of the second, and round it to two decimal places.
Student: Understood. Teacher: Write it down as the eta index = 0.60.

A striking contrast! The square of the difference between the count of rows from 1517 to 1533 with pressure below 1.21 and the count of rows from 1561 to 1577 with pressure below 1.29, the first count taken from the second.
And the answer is 64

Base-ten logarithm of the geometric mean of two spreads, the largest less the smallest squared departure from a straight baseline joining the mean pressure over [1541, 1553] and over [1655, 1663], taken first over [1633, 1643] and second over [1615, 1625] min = -1.0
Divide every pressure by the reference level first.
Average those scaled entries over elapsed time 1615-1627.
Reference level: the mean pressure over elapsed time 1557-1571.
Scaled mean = 0.91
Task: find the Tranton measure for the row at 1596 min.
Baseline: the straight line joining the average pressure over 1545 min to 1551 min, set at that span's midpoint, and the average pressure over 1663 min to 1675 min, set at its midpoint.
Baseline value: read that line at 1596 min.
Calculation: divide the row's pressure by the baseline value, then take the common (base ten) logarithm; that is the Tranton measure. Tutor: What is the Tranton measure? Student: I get -0.19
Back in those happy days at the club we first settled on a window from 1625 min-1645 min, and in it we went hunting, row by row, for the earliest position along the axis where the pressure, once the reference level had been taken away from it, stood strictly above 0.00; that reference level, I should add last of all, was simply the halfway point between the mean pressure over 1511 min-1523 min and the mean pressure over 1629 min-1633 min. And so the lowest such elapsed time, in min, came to 1640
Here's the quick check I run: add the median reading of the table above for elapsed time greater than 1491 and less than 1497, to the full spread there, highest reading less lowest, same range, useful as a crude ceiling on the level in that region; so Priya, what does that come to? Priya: 1.40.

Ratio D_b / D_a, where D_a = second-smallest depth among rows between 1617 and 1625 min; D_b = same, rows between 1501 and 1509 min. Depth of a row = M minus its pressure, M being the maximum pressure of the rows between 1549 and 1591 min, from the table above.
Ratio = 0.1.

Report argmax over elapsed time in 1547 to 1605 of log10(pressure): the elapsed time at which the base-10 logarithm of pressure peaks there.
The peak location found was 1550 min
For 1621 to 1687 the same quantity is 1682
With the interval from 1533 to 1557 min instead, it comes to 1536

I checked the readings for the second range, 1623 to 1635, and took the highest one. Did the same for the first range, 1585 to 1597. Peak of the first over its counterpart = 0.99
